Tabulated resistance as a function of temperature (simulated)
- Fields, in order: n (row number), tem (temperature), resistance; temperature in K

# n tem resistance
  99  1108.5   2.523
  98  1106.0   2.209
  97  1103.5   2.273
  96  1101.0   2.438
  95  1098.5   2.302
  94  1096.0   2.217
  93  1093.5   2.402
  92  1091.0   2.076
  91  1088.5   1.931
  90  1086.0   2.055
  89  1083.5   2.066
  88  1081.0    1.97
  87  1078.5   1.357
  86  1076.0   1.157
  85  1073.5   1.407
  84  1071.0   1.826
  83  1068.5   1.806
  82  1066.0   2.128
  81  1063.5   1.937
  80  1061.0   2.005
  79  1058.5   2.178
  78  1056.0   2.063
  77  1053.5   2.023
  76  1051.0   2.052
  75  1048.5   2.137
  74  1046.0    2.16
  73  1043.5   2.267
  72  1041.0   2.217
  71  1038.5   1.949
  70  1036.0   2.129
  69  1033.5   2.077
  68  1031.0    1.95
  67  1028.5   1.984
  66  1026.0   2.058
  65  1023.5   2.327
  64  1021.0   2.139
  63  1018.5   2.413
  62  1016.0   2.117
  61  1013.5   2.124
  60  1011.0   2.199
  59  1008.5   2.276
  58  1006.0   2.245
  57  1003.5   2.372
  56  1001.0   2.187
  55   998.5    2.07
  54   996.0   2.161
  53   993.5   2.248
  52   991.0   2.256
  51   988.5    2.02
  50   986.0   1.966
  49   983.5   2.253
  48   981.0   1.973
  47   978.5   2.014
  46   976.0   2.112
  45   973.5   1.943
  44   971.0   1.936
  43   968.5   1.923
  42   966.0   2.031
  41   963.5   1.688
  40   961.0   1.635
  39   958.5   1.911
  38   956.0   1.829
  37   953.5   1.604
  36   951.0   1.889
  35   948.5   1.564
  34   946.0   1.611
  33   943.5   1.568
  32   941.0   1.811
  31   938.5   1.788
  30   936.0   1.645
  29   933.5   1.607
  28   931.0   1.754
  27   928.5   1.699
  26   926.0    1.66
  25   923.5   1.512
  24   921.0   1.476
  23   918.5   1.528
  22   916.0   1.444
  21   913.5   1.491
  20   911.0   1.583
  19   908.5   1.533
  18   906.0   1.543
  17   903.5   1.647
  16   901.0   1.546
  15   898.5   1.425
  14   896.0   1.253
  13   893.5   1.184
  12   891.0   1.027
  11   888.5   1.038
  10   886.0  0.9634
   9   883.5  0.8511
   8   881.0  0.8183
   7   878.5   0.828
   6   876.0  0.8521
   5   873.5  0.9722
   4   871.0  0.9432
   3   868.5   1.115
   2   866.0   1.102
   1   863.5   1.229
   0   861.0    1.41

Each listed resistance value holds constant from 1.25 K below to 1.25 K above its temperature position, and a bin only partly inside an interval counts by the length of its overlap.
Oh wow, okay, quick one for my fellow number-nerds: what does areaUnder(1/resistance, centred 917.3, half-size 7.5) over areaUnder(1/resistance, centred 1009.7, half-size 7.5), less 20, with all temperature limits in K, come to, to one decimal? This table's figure -18.5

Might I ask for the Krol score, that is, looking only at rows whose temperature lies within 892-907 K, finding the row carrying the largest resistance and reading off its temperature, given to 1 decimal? 903.5 K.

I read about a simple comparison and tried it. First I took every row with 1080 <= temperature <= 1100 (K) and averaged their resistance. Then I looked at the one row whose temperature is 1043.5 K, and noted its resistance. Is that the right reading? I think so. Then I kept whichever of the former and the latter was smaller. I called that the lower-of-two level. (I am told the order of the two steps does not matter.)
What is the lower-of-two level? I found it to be 2.13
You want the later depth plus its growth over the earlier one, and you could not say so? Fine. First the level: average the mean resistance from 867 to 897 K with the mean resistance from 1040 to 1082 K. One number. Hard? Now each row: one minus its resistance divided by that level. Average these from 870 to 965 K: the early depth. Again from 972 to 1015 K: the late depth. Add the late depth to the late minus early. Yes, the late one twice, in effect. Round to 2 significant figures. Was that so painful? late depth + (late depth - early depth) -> -0.95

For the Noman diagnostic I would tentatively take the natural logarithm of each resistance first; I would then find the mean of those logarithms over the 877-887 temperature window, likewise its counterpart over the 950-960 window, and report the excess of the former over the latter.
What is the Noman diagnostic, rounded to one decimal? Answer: -0.7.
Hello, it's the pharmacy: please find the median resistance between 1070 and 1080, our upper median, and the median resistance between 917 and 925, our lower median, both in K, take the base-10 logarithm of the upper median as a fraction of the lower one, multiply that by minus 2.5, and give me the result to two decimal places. 0.10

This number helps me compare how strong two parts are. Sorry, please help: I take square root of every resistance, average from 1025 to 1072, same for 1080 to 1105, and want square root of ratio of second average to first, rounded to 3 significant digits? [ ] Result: 1.01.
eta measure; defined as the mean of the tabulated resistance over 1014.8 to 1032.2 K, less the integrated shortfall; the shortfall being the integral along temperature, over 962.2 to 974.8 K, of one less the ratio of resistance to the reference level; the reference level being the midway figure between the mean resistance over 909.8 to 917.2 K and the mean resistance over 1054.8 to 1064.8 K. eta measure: 3.0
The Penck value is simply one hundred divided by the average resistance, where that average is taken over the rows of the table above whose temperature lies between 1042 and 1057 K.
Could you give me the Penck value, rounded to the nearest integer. 47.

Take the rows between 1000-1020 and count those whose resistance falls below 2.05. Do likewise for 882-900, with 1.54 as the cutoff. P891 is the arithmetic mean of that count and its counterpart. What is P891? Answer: 3.50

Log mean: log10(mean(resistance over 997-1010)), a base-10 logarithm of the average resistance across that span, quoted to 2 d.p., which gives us 0.35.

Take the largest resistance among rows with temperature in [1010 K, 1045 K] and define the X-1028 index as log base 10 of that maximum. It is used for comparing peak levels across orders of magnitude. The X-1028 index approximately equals 0.383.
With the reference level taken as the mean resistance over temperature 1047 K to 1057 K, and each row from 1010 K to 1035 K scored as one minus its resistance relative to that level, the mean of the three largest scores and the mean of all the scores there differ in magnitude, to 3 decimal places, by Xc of 0.068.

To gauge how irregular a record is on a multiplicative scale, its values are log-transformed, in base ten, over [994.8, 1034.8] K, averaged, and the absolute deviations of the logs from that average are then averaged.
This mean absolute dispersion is 0.021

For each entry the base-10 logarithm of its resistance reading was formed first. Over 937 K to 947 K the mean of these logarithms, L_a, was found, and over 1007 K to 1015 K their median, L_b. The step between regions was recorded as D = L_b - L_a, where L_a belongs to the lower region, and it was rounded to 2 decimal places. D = 0.11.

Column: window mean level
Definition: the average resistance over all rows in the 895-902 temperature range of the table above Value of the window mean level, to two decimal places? 1.41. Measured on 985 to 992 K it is 2.08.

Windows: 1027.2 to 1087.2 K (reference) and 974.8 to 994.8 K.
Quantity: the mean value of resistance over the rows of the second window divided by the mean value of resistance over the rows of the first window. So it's 1.08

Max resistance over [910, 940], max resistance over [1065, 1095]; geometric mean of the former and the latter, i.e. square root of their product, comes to 2.07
